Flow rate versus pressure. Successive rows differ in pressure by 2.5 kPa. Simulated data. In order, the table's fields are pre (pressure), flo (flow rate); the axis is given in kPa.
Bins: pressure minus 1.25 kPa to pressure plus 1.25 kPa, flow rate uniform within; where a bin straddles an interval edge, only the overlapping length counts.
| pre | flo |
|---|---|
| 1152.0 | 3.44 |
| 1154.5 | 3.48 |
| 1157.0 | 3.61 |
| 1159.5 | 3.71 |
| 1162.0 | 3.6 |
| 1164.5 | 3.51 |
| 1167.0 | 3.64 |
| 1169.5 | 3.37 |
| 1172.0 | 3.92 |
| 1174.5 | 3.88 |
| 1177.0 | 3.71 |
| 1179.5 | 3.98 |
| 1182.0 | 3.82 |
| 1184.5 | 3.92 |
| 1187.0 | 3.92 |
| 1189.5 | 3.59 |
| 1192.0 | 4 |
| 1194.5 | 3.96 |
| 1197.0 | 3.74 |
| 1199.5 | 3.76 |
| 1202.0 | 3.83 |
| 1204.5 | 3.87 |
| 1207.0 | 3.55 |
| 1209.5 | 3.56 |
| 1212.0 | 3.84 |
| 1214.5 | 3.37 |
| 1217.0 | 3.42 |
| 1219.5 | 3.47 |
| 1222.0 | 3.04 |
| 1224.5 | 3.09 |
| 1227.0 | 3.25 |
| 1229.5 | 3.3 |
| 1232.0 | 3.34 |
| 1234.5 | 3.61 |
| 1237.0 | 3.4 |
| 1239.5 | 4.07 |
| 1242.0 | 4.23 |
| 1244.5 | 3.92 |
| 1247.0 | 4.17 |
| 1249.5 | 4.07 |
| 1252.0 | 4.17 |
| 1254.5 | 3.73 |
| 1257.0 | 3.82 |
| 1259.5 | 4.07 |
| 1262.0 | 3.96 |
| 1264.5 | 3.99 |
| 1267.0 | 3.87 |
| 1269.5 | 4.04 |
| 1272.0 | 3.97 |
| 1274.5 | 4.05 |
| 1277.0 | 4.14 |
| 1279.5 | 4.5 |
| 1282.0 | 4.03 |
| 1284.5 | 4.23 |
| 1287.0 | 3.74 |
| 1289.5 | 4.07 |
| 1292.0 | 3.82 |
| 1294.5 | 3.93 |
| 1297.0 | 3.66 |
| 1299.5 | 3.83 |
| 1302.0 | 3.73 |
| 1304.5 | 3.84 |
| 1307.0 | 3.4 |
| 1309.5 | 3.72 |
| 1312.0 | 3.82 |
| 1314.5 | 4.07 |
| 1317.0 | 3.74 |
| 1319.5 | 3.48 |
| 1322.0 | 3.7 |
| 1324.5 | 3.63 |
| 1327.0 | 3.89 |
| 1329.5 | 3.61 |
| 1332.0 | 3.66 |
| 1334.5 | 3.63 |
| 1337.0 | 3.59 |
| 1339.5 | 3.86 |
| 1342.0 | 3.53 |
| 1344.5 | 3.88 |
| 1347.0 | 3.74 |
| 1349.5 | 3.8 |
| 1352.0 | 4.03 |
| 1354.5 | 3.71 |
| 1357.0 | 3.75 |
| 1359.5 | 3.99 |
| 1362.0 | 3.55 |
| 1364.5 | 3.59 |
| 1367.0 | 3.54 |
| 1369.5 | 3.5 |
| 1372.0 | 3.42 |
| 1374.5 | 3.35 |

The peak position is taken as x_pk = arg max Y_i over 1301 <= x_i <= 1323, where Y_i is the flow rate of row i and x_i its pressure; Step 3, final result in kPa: 1314.5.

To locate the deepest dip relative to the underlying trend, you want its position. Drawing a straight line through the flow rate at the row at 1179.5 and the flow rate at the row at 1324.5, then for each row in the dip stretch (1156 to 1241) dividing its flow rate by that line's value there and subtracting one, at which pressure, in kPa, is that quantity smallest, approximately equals 1222.0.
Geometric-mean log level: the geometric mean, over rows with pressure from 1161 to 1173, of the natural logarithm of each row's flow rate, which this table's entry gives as 1.28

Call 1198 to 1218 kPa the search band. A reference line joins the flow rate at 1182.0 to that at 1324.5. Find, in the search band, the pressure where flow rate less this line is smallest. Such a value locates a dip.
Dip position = 1214.5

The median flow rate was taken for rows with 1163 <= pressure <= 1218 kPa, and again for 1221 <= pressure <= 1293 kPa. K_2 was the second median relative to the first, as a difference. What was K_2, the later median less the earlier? 0.18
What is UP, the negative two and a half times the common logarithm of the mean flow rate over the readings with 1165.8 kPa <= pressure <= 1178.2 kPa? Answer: -1.42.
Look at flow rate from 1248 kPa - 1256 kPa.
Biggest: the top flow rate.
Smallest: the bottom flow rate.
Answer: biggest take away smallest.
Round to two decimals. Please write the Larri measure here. 0.44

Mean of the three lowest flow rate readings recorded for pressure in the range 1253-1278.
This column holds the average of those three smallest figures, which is 3.81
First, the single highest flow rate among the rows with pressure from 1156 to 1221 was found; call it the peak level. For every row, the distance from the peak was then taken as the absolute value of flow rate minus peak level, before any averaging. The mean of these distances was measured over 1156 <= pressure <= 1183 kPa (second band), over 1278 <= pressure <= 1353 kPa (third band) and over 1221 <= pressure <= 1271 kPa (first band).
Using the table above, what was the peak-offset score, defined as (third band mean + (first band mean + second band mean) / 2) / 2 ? 0.283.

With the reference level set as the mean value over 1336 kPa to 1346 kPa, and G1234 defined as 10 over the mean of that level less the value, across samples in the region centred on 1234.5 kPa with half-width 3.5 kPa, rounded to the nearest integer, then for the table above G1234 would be 38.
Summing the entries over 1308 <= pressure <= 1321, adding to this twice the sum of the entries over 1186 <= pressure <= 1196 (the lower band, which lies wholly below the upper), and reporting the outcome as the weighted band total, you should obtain 50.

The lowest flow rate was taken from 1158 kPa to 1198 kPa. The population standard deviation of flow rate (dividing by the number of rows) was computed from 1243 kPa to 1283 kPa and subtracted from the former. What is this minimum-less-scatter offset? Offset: 3.2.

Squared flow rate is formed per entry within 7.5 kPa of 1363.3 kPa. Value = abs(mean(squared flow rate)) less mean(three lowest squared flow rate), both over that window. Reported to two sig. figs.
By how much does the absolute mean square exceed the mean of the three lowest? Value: 0.91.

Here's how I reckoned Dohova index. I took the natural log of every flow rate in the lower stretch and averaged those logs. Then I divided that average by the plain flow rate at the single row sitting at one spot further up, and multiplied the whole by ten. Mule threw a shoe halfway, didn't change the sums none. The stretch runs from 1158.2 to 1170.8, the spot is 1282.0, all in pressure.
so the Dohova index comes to 3.15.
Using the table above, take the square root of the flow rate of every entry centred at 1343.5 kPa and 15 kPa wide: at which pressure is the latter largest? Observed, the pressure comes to 1344.5 kPa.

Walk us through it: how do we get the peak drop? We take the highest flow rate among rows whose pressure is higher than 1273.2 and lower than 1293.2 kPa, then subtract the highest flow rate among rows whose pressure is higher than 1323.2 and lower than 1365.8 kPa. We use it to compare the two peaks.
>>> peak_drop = 0.5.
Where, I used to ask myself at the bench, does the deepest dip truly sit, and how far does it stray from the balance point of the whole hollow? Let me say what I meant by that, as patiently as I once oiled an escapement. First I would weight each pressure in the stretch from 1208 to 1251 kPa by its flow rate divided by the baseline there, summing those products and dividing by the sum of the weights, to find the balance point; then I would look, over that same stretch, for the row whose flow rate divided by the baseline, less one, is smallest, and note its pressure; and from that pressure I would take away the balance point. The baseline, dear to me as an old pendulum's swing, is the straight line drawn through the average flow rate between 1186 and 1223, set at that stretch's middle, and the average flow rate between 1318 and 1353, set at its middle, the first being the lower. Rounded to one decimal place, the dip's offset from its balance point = -8.2 kPa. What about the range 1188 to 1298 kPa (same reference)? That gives -22.4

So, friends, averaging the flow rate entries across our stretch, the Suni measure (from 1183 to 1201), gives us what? 3.84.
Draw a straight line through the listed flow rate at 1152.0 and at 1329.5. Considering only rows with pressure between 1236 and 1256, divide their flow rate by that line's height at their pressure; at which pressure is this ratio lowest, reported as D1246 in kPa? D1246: 1237.0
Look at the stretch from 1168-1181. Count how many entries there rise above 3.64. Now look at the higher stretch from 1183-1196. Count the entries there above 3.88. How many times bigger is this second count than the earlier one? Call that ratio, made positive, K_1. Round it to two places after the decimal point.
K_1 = 1.00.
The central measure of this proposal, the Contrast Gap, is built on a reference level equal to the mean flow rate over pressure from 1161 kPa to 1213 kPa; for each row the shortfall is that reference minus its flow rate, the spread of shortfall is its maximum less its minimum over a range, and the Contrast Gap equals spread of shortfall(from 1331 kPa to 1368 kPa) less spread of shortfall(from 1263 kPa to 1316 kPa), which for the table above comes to -0.6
